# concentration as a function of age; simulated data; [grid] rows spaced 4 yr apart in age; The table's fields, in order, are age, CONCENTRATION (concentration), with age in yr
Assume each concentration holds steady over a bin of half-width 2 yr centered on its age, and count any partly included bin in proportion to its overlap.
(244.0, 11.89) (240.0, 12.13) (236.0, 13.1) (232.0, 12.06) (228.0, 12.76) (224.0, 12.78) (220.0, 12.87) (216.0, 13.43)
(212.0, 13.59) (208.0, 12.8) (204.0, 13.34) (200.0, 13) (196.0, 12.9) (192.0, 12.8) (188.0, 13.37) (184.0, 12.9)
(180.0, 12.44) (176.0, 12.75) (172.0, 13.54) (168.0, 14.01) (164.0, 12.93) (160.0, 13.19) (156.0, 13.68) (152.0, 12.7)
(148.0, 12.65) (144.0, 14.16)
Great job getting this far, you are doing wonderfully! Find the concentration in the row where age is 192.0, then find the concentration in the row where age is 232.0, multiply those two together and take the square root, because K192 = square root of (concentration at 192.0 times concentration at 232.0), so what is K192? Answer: 12.4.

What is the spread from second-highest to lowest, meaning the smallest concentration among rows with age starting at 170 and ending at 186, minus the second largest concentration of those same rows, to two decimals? -0.46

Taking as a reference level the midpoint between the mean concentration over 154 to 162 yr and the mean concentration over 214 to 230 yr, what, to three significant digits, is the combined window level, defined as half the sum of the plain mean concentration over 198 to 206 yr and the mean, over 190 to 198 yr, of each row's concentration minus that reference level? 6.41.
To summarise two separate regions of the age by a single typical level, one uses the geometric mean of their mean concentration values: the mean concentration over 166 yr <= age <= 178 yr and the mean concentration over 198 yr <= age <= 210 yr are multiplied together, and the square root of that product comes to 13.2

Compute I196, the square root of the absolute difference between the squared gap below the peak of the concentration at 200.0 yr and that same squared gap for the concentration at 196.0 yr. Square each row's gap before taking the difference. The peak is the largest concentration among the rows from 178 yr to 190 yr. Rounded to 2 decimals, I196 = 0.29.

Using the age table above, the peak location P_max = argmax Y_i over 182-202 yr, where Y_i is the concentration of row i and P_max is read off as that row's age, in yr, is 188.0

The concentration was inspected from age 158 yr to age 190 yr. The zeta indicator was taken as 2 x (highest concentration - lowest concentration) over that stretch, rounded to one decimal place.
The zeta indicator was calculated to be 3.1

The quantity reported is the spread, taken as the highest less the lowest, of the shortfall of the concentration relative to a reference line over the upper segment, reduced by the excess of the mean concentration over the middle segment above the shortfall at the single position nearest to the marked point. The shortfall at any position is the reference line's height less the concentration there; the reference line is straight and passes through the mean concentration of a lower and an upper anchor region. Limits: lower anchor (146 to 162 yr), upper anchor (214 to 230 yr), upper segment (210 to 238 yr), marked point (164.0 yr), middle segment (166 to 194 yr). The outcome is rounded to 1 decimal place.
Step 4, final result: -11.5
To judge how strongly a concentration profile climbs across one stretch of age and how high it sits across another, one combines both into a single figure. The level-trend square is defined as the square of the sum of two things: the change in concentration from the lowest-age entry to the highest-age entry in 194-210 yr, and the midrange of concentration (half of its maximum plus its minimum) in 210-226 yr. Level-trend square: 171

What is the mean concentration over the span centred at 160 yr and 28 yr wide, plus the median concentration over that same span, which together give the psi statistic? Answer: 26.4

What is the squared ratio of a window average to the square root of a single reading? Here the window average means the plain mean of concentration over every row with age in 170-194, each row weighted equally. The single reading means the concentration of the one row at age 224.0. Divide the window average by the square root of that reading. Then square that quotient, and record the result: 13.16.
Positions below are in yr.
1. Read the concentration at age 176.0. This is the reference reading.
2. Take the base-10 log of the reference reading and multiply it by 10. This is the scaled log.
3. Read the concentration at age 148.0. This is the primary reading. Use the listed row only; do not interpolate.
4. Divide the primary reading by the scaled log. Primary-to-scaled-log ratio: 1.14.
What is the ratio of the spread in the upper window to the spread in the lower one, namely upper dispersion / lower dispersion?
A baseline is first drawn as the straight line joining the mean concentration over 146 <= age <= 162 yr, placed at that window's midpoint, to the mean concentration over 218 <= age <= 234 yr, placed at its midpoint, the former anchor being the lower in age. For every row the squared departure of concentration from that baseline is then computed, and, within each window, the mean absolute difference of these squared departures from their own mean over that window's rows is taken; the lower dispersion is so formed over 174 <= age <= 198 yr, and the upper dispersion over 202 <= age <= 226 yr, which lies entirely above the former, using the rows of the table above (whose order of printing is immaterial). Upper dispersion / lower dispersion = 2.6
